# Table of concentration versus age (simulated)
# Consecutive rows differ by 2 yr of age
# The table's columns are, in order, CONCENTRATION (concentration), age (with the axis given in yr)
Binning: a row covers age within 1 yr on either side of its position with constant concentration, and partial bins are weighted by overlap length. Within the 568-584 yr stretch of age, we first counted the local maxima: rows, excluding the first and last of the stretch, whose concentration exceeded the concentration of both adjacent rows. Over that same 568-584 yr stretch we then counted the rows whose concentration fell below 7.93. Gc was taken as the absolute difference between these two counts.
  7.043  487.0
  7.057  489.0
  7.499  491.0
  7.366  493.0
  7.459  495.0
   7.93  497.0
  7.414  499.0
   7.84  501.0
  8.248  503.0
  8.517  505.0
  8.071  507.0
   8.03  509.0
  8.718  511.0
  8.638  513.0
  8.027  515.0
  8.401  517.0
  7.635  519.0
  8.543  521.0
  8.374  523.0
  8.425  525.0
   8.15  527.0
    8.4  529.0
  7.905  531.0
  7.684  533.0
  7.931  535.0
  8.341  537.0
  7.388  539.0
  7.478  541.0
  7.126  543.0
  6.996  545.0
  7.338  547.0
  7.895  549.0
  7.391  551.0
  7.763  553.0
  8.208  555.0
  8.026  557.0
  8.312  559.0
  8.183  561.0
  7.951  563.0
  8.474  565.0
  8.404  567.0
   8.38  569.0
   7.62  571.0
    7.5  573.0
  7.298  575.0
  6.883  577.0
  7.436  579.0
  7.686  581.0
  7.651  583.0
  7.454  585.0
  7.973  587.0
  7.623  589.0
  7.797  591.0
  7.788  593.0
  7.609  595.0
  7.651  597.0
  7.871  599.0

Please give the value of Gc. 6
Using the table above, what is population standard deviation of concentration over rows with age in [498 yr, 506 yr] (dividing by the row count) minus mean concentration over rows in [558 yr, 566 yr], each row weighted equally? -7.8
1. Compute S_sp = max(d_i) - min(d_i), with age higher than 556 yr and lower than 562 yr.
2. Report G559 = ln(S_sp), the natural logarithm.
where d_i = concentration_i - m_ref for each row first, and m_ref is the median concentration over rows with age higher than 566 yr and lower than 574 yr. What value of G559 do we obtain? -1.25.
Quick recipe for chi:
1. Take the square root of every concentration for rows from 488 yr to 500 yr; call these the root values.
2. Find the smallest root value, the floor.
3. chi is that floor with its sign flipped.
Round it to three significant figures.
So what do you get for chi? -2.66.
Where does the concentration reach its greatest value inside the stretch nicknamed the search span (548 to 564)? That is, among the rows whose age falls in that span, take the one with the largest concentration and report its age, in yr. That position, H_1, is 559.0 yr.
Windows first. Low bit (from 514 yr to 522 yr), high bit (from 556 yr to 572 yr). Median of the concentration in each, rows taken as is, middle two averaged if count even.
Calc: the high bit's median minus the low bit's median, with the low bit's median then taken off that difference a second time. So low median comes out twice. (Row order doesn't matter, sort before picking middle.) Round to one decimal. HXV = -8.2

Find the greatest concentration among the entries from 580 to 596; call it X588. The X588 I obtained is 7.973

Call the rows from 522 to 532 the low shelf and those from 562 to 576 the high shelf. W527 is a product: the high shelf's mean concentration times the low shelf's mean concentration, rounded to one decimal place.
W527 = 65.6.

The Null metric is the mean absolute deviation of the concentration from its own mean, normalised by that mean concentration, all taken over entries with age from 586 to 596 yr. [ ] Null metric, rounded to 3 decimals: 0.015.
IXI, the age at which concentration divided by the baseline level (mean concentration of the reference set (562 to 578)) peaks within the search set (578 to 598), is 587.0 yr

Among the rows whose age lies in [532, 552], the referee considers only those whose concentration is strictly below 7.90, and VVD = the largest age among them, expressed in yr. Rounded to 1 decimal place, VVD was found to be 551.0 yr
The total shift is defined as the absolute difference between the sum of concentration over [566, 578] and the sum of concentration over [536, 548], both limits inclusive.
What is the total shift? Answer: 1.4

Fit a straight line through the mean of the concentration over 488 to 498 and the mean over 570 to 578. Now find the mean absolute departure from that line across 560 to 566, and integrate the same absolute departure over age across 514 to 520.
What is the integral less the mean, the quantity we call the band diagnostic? 2.7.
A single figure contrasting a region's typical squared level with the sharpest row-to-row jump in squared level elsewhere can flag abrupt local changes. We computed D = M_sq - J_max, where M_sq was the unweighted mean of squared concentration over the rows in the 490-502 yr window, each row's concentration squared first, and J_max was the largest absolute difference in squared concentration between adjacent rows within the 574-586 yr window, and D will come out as 49.7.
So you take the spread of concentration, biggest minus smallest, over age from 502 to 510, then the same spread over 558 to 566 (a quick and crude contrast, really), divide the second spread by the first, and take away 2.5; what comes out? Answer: -1.43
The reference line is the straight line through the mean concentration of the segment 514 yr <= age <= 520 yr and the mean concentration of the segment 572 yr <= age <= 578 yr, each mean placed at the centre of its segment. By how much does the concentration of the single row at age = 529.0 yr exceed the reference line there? 0.54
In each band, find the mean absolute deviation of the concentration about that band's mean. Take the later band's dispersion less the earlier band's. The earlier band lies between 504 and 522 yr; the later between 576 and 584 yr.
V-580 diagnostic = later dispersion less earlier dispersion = -0.042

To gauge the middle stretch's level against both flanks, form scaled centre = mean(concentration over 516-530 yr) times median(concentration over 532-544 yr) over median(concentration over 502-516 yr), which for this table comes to 7.6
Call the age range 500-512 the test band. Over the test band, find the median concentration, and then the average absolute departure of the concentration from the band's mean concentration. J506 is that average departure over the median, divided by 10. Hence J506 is 0.0031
